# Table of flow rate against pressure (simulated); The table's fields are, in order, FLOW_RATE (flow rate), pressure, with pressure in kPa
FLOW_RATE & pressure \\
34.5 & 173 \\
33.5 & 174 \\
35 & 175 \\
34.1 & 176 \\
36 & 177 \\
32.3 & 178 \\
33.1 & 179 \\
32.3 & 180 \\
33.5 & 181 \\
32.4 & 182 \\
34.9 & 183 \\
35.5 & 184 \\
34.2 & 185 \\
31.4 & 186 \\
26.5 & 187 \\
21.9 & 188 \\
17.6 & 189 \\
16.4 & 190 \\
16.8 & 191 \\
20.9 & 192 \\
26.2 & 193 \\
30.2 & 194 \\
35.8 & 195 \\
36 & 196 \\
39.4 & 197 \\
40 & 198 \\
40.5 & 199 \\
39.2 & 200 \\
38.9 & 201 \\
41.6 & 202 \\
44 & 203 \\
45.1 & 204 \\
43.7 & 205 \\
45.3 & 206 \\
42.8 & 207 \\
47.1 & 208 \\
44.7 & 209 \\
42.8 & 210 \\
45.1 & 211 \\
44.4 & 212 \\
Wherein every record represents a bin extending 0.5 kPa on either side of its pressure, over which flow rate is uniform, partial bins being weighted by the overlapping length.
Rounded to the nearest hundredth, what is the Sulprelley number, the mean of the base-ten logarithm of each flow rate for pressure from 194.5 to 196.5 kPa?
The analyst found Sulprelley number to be 1.56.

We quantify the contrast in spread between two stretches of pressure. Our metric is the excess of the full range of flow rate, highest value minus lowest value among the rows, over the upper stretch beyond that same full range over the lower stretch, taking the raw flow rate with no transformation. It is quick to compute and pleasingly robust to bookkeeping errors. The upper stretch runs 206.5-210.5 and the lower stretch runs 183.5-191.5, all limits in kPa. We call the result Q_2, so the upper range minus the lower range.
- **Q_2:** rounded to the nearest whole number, -15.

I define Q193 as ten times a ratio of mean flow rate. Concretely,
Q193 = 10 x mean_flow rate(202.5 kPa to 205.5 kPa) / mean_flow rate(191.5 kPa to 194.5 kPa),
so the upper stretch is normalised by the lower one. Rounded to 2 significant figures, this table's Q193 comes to 17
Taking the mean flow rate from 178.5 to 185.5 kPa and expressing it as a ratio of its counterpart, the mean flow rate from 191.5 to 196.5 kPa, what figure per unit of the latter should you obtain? 1.1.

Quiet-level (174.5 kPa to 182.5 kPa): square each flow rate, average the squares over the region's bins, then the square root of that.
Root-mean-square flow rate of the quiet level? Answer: 34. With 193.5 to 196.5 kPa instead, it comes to 34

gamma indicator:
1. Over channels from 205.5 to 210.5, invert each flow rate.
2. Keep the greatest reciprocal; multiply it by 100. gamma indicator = 2.3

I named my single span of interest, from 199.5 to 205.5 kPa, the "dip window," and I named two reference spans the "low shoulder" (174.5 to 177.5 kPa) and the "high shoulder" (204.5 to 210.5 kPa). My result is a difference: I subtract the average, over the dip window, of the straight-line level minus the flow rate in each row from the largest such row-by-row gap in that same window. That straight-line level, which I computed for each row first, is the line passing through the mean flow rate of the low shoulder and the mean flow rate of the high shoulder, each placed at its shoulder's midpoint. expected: 2.7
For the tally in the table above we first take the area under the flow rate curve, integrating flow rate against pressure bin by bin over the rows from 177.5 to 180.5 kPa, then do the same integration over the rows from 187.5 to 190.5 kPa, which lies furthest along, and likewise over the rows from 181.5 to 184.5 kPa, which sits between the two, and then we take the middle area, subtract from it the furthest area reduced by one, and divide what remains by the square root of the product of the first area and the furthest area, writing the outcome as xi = 0.65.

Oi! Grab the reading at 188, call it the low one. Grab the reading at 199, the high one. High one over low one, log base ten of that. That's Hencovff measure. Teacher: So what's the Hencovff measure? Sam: 0.27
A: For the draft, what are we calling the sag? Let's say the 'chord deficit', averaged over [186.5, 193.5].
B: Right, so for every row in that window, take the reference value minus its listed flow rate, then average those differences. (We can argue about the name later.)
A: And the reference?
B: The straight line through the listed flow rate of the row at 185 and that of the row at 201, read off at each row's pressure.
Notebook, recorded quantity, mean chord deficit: 15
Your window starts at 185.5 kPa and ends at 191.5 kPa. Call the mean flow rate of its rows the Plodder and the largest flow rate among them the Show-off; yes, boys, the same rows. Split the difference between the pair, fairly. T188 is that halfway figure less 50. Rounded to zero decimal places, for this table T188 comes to -23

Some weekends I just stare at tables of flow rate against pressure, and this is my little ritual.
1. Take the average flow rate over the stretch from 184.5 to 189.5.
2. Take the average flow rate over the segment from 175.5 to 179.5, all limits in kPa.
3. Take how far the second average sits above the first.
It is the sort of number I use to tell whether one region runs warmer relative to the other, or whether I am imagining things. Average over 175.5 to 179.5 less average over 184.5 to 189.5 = 8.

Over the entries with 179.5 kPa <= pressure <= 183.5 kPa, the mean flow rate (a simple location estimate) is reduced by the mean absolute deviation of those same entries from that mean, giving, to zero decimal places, 32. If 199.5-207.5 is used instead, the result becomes 41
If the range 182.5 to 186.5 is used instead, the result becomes 33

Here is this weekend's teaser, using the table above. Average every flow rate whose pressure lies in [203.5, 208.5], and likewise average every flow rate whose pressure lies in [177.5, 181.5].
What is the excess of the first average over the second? 12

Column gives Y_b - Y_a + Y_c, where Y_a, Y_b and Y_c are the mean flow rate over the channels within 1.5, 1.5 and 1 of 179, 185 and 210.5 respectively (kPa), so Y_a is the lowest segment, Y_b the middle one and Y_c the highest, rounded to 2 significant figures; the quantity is 45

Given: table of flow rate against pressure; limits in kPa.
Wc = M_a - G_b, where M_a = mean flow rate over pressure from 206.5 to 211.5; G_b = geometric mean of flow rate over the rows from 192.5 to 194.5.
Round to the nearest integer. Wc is 16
